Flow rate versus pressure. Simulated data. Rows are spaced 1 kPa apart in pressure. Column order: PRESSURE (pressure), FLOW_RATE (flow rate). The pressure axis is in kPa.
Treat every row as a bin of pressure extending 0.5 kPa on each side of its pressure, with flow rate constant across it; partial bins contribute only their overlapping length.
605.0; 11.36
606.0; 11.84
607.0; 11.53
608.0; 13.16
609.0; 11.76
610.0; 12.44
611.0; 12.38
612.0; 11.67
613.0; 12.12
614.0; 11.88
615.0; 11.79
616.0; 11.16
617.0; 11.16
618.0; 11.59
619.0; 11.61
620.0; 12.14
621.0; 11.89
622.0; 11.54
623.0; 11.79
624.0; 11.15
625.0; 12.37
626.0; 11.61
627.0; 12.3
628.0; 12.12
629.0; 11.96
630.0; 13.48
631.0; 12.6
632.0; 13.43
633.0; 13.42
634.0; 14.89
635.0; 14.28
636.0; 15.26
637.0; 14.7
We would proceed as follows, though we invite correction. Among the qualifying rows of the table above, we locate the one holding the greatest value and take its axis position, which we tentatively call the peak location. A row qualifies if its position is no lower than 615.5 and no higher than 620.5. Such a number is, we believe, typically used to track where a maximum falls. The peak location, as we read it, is 620.0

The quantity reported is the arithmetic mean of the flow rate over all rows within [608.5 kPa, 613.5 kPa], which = 12.1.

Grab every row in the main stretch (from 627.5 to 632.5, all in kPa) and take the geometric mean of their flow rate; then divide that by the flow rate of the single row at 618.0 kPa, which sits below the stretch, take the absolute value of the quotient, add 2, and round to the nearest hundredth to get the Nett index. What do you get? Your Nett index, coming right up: 3.10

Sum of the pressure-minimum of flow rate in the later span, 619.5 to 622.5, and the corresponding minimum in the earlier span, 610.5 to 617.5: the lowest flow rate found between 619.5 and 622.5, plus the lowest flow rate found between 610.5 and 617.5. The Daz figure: 22.7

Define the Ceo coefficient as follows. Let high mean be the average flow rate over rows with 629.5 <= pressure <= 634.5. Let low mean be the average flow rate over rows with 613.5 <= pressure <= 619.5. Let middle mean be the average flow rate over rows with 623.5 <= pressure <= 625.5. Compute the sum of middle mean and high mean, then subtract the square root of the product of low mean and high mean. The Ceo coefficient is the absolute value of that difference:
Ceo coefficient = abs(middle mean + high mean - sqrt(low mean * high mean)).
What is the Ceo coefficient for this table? 12.8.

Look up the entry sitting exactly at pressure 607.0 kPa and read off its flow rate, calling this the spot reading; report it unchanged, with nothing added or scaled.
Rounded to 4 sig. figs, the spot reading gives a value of 11.53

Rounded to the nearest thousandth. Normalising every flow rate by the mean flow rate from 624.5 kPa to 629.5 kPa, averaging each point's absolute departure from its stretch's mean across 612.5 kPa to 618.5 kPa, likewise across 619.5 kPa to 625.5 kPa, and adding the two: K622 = 0.052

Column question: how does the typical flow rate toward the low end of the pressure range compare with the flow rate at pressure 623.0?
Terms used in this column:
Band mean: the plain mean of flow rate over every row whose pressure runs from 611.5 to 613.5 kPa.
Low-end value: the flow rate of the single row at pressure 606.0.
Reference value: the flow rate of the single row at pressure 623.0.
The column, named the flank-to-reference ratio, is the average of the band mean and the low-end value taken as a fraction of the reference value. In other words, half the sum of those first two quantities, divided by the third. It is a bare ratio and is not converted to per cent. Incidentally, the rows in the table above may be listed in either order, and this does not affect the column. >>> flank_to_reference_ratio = 1.01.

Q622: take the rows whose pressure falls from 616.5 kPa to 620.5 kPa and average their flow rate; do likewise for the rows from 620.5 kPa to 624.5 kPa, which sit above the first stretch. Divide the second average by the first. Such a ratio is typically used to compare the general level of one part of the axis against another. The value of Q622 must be 1.00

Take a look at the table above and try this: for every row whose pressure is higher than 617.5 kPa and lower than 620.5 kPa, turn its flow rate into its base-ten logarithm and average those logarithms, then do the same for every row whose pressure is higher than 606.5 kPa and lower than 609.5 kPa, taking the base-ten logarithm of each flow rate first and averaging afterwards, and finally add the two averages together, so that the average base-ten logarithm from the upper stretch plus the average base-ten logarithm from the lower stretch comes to 2.15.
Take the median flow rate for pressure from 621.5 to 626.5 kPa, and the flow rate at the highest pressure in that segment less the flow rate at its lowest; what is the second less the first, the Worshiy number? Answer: -11.5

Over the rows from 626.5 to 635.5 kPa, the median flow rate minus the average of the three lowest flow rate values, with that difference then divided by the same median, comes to 0.10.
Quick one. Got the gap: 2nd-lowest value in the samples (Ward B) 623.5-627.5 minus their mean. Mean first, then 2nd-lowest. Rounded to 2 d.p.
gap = -0.25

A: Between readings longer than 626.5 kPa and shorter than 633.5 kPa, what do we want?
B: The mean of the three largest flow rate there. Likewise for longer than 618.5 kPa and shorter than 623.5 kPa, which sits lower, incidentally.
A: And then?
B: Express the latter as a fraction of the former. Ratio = 0.89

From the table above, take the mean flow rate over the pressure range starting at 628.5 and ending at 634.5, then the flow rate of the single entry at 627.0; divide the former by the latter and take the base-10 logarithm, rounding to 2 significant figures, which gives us 0.034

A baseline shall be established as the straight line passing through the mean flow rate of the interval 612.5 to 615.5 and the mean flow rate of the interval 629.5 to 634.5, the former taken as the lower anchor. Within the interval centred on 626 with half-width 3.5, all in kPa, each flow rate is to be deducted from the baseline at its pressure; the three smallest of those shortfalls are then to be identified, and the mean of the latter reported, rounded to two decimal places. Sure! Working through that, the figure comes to 0.78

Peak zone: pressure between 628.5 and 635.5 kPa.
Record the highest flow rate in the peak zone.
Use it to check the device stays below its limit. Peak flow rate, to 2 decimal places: 14.89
